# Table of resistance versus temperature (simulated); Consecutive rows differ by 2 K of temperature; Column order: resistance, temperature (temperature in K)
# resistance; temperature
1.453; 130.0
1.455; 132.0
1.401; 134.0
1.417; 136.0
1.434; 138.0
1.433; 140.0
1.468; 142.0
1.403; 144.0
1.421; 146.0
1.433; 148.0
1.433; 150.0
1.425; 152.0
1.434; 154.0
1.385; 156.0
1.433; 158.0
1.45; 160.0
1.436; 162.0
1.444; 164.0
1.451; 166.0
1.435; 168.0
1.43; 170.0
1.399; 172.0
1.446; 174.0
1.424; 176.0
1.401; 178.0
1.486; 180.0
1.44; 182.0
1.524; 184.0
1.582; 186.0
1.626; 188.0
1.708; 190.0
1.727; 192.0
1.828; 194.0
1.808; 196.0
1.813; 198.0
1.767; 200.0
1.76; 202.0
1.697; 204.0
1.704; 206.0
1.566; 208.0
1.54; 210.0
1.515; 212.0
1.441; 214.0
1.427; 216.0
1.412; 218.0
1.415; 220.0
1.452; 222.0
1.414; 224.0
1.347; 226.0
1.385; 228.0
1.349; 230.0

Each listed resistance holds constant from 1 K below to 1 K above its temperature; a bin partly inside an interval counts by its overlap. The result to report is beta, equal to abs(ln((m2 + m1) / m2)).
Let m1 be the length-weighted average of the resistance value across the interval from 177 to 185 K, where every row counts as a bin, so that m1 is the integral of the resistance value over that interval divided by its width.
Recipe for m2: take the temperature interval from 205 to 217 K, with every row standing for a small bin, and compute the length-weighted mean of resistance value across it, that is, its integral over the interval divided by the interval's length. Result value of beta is 0.67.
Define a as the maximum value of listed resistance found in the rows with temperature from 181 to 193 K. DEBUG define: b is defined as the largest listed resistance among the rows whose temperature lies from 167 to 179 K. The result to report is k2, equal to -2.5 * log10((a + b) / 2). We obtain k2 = -0.501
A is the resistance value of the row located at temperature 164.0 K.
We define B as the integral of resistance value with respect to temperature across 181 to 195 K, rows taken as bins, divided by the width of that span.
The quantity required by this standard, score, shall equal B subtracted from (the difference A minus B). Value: -1.82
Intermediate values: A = 1.444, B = 1.63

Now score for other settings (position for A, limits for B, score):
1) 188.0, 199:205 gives -1.86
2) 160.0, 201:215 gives -1.76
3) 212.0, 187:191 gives -1.82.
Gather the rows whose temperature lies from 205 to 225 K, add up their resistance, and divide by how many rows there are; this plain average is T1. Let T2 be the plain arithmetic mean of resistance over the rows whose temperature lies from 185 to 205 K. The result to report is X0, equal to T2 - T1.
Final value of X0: 0.24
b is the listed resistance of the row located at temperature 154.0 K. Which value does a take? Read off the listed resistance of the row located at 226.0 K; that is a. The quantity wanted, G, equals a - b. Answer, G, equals -0.09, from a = 1.347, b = 1.434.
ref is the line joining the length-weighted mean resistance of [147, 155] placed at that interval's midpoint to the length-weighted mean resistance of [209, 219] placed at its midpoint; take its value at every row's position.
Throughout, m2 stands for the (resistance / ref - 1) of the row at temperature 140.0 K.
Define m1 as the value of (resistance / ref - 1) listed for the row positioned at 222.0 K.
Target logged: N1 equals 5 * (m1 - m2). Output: -0.1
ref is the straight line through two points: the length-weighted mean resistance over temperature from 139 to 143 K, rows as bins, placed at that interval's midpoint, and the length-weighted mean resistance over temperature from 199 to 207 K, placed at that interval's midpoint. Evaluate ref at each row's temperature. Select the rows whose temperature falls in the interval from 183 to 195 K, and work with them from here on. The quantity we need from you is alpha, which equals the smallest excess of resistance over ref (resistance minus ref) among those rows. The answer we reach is -0.12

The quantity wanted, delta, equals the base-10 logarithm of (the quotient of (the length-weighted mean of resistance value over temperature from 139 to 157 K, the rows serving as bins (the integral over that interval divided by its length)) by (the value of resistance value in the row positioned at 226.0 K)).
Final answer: 0.025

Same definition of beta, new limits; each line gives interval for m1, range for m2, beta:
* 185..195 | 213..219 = 0.78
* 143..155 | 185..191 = 0.63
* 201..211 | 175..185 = 0.76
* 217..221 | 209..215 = 0.66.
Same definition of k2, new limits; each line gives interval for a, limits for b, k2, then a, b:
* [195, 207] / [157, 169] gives -0.532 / 1.813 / 1.451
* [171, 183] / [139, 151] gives -0.423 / 1.486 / 1.468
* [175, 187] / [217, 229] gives -0.452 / 1.582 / 1.452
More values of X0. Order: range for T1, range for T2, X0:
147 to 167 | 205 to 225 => 0.06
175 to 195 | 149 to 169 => -0.14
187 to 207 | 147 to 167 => -0.31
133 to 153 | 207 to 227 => 0.03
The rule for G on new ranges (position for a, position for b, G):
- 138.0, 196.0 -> -0.37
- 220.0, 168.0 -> -0.02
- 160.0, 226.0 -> 0.10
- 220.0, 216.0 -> -0.01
